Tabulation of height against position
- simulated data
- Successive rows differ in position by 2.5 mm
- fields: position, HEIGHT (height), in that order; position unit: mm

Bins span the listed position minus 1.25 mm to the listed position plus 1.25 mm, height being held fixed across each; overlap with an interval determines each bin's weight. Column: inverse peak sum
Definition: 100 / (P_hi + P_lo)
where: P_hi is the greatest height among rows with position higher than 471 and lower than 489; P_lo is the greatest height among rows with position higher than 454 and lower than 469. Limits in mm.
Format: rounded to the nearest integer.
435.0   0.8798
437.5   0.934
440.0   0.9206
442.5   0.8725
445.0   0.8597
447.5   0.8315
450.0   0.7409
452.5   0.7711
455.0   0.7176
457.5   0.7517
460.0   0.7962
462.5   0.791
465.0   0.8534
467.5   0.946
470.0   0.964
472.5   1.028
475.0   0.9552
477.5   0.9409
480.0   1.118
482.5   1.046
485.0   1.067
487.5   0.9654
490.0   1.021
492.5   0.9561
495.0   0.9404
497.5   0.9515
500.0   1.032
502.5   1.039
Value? 48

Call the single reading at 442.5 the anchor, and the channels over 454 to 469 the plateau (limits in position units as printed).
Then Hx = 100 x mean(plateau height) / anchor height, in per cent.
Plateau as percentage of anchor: 93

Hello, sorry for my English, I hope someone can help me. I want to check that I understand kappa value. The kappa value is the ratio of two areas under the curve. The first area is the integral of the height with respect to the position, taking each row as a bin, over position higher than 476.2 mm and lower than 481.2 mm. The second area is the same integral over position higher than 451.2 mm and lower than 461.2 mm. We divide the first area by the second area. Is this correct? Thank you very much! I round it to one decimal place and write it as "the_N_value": 0.7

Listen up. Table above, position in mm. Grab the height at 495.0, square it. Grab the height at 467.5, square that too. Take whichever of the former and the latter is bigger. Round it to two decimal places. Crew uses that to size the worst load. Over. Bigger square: 0.89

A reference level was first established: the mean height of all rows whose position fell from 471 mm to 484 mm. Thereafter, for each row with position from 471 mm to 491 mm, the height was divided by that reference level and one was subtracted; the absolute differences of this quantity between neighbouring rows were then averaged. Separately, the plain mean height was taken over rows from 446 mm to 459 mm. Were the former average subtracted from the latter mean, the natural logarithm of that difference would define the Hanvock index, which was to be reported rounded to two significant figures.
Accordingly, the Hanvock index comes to -0.37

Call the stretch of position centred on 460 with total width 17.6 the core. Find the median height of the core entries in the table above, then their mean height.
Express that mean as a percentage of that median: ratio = 102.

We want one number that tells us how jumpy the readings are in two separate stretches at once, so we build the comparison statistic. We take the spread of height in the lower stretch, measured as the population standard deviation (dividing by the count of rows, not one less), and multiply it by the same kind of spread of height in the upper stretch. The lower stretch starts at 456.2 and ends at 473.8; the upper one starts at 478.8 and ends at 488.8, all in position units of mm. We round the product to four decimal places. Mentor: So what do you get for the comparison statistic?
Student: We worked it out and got 0.0053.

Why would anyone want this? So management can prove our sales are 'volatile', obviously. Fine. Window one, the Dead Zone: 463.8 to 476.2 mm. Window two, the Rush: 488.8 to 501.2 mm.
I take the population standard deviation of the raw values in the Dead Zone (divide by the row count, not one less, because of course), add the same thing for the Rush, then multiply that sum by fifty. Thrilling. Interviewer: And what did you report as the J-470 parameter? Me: 4.7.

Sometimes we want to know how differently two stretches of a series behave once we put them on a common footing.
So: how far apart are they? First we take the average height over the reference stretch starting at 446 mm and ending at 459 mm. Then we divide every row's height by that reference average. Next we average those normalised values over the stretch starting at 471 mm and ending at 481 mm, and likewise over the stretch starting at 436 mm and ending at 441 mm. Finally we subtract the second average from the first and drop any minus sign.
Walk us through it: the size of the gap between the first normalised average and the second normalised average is 0.11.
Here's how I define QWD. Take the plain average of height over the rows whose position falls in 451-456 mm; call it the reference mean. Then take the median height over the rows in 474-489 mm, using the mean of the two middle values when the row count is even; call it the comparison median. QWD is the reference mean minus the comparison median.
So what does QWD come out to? -0.26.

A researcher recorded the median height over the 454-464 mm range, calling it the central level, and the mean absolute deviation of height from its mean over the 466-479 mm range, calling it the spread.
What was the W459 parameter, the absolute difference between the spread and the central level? 0.747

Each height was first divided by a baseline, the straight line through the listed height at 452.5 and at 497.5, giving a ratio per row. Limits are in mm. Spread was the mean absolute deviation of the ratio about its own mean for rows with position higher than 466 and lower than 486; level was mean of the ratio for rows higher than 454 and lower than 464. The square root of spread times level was 0.21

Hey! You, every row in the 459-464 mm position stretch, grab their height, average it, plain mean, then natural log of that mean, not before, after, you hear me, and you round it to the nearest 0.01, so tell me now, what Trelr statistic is -0.23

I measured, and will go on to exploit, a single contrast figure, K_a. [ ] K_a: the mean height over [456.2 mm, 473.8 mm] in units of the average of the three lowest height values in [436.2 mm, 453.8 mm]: 1.12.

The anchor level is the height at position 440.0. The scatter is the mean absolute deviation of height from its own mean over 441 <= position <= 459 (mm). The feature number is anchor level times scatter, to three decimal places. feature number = 0.049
